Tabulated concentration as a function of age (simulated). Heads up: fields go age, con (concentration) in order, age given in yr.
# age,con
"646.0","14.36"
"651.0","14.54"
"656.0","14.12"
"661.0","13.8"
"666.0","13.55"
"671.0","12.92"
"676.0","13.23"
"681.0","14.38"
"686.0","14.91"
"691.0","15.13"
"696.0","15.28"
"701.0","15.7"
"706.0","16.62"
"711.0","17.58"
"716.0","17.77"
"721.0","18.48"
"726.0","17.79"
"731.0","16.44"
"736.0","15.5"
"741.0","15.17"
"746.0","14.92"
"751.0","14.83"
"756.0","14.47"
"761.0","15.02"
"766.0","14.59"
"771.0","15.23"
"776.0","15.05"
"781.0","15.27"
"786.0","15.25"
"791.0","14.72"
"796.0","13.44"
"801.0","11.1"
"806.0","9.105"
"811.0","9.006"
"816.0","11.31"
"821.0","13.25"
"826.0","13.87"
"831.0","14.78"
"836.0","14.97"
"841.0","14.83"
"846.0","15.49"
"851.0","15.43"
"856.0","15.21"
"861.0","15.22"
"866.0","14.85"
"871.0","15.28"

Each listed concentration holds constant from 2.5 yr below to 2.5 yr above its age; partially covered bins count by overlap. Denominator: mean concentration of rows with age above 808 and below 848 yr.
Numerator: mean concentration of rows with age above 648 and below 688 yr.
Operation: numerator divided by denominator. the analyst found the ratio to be 1.04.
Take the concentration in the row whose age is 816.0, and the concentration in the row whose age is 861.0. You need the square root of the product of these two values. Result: 13.1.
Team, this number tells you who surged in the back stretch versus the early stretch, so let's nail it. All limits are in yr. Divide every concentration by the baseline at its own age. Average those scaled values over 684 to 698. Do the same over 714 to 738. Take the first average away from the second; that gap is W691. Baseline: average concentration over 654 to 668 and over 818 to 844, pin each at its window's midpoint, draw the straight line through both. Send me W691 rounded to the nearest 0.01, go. 0.14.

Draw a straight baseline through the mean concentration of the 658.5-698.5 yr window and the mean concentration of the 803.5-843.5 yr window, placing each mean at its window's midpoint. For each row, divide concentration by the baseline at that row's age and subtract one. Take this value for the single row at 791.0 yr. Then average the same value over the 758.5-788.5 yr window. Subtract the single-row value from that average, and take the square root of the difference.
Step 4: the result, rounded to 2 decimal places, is 0.10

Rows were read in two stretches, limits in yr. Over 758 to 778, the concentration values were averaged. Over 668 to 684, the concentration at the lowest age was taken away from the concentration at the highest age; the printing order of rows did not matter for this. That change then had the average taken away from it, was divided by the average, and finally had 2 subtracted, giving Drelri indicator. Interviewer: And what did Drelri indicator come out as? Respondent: -2.9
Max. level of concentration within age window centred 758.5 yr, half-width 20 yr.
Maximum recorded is 15.23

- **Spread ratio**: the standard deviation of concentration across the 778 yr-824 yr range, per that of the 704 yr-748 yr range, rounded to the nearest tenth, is 1.9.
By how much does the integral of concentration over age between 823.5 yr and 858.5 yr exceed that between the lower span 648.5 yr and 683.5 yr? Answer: 40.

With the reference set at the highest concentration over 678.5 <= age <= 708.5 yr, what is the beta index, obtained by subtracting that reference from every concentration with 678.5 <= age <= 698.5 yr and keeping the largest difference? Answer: -1.3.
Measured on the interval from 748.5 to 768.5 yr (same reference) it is -1.6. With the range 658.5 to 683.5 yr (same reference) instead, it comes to -2.2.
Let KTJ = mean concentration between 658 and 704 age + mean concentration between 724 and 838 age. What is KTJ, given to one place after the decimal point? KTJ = 28.5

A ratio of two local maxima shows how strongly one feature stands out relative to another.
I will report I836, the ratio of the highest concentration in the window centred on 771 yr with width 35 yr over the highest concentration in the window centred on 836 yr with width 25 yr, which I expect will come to 0.99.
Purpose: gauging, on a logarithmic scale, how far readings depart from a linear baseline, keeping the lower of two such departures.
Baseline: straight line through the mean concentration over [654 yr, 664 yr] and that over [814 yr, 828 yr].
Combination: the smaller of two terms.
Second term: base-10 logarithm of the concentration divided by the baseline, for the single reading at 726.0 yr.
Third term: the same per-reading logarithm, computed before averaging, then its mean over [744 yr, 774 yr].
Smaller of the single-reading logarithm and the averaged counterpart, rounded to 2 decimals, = 0.05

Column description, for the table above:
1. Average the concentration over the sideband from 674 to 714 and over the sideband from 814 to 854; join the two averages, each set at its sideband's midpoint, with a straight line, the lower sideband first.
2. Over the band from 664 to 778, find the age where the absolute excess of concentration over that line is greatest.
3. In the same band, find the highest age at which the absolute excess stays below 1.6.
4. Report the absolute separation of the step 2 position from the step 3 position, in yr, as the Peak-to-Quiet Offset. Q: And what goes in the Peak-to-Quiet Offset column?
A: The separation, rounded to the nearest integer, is 55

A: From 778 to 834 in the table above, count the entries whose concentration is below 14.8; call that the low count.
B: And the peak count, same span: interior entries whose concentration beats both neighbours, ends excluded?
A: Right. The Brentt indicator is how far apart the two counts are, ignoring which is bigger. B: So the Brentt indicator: 9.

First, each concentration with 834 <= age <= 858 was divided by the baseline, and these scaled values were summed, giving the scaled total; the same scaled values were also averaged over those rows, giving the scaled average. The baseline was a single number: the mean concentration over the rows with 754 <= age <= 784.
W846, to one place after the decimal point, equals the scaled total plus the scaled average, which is 6.1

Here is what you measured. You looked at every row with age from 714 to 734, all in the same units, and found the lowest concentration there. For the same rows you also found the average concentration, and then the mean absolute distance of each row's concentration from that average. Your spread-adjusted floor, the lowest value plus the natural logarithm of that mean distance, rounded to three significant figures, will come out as 15.9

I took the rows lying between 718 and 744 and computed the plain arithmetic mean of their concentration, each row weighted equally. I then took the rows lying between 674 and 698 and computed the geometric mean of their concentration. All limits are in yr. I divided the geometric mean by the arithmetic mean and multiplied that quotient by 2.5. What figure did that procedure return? 2.2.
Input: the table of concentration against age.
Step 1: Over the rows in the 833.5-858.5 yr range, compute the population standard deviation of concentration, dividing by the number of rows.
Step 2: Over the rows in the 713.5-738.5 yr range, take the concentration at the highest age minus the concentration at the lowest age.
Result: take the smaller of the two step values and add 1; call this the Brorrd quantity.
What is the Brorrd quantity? -1.3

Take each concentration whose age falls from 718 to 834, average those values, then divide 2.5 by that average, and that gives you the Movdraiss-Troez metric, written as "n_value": 0.175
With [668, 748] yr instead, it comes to 0.159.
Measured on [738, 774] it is 0.168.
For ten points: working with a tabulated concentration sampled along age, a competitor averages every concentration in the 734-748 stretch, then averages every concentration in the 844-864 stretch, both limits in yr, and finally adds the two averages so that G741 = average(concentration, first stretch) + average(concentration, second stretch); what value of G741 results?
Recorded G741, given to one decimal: 30.5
